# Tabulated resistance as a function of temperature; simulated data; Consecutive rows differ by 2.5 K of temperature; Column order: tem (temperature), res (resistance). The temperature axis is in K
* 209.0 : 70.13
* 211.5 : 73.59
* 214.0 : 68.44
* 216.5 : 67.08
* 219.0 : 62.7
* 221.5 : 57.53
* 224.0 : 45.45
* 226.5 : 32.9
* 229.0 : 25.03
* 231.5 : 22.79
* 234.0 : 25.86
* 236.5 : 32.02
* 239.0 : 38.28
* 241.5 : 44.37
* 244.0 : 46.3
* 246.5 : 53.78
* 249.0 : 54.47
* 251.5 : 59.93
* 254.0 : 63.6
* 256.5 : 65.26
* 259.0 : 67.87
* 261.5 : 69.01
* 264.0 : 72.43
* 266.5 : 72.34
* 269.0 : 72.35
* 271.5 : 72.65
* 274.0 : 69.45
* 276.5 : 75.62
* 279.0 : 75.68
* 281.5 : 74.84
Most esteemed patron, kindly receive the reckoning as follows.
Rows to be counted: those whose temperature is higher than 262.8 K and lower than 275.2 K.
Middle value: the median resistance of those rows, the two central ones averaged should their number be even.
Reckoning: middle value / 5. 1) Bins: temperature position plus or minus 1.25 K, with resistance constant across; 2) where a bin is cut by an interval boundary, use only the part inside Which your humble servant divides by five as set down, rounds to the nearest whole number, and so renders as 14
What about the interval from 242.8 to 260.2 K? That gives 12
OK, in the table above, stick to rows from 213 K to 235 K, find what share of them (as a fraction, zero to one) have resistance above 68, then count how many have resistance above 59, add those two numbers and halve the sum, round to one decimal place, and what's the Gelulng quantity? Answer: 1.6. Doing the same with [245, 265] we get 3.1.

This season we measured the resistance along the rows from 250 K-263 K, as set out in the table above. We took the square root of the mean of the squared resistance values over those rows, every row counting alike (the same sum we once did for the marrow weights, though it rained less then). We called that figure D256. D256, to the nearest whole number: 65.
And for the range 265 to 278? 73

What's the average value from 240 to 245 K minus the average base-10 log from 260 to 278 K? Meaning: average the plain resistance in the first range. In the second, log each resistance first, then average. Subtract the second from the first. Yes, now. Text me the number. 43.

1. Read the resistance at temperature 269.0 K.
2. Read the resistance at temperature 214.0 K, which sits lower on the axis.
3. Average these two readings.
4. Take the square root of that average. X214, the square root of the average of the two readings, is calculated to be 8.4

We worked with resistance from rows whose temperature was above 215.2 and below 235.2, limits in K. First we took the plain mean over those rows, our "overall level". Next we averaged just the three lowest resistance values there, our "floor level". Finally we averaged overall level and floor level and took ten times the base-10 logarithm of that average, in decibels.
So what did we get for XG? 15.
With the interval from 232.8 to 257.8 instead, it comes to 16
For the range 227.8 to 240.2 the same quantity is 14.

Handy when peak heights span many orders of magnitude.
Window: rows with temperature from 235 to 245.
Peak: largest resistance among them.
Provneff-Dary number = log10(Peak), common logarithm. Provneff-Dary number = 1.67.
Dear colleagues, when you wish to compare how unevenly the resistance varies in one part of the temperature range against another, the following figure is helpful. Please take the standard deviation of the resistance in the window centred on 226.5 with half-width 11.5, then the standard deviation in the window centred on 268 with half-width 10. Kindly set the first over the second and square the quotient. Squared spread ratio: 48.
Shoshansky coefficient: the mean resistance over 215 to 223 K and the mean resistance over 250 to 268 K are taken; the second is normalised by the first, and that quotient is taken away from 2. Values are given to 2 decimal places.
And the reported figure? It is 0.92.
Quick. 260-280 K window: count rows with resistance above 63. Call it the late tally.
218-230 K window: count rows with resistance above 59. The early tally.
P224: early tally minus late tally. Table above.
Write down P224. -7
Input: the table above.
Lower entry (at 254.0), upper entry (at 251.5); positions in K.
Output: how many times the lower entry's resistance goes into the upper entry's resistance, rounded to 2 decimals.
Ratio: 0.94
